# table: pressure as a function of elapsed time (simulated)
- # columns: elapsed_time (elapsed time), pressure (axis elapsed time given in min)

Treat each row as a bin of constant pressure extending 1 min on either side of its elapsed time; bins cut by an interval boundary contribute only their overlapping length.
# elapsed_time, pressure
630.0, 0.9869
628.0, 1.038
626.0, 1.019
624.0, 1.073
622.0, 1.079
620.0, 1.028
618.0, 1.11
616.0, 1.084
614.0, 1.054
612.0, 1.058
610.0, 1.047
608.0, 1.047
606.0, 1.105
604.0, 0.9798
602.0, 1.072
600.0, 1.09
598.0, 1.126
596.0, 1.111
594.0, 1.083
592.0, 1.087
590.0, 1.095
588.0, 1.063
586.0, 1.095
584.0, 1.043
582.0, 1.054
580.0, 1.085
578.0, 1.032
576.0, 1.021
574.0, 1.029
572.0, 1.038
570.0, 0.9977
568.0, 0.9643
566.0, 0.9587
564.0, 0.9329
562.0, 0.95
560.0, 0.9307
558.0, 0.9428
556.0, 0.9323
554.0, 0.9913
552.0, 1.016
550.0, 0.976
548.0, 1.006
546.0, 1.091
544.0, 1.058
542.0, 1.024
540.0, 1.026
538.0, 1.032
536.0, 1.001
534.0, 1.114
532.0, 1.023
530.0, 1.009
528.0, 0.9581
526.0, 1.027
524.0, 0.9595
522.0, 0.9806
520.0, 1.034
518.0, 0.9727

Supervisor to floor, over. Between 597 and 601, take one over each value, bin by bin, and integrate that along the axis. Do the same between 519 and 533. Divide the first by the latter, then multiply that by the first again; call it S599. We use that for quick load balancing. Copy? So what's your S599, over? 1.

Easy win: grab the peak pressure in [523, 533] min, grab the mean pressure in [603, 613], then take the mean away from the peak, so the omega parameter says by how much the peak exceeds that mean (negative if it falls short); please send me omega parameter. -0.020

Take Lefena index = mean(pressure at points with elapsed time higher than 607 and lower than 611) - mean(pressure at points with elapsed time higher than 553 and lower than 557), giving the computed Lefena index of 0.09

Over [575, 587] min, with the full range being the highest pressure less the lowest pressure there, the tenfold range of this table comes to 0.74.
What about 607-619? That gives 0.63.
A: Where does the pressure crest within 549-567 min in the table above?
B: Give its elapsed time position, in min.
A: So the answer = 552.0 min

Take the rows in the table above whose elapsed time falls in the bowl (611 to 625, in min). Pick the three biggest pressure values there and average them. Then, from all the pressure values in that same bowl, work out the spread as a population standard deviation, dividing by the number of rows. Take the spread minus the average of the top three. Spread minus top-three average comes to -1.07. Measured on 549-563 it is -0.96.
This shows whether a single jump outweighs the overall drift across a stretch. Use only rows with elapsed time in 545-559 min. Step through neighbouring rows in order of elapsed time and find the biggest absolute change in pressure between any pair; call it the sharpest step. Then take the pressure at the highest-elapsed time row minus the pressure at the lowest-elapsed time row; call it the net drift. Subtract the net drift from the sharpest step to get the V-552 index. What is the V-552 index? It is 0.23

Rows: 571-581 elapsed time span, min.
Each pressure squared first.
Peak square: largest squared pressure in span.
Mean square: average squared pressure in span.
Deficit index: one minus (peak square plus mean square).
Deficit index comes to -1.26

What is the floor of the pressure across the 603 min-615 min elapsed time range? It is 0.9798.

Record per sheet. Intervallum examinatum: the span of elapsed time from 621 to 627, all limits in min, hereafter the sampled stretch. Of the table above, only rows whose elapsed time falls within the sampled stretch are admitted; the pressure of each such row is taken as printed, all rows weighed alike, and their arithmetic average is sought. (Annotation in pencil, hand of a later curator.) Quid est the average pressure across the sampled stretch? 1.06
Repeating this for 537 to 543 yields 1.03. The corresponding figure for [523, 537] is 1.01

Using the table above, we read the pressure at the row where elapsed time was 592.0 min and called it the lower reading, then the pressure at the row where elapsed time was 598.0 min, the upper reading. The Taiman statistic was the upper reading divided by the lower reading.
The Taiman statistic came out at 1.036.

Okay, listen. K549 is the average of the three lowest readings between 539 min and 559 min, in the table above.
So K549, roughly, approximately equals 0.95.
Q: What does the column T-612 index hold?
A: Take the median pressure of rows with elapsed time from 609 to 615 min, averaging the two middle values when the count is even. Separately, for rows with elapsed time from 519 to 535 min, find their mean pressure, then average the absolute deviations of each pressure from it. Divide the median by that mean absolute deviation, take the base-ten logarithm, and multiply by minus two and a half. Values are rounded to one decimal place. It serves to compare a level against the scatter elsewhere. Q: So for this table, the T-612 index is -3.7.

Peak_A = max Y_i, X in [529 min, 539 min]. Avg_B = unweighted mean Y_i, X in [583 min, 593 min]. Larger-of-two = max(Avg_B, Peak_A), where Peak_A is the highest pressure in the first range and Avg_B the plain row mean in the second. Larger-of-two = 1.11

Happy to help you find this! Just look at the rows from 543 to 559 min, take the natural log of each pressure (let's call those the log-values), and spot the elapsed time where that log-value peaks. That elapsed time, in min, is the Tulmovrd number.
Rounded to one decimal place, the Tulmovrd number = 546.0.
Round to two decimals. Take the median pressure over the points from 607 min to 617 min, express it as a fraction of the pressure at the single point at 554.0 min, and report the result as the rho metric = 1.06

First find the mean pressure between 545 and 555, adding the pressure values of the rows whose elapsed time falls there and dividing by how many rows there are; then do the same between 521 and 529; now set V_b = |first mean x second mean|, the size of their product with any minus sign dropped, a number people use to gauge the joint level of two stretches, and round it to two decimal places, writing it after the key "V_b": 1.00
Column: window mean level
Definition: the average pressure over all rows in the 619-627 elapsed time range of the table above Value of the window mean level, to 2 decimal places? 1.05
